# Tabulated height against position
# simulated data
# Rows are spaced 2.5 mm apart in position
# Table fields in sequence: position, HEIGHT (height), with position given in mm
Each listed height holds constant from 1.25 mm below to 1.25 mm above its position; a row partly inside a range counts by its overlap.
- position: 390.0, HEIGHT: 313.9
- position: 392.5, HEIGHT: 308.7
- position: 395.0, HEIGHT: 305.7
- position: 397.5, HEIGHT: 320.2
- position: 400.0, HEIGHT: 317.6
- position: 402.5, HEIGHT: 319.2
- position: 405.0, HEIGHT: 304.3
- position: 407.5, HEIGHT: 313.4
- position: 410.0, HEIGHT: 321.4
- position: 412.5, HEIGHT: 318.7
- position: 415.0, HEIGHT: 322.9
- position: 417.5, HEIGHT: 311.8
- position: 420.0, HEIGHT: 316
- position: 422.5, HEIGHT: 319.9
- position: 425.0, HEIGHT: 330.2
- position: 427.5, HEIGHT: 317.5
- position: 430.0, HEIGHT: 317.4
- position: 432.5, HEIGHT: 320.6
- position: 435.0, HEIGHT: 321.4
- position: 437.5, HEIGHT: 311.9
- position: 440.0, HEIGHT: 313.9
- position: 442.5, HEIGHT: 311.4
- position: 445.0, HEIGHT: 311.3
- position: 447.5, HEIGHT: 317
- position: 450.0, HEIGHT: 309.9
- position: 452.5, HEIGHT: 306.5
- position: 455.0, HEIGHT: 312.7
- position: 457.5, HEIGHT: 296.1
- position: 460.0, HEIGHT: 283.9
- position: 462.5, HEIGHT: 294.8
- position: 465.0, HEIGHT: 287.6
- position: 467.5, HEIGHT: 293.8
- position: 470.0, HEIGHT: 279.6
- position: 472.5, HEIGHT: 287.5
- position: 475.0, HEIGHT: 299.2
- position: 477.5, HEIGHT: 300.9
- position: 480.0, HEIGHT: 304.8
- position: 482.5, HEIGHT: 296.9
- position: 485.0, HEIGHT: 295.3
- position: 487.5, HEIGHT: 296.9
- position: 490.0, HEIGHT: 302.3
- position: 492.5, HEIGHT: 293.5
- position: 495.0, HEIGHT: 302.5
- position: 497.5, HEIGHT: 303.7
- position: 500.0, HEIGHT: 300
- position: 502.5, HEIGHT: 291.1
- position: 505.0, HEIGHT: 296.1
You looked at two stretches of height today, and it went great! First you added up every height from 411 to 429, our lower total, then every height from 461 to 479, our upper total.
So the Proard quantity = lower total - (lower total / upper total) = 2236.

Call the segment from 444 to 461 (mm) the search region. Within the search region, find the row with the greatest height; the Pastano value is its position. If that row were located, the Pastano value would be 447.5 mm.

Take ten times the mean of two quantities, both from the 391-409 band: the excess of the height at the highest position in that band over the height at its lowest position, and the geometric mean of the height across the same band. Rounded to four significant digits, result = 1587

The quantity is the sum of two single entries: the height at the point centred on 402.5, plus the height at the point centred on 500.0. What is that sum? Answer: 619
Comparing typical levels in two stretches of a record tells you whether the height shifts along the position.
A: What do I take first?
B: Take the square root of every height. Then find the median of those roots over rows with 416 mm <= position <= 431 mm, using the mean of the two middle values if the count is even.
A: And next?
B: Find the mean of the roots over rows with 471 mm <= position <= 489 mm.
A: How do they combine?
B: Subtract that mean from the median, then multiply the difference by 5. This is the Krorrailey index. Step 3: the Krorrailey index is 2.9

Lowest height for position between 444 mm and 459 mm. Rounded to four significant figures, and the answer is 296.1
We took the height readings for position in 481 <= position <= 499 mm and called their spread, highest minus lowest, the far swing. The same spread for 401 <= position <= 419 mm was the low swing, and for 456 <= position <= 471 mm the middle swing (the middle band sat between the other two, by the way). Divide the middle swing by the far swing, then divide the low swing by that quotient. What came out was 11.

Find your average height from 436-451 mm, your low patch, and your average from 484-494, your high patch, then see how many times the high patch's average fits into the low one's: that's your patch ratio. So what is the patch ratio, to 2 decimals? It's 1.05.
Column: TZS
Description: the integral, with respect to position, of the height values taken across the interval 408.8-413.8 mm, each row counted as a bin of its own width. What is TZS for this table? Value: 1600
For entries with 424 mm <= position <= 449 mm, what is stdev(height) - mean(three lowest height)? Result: -306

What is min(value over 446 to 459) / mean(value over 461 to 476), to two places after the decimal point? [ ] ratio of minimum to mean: 1.02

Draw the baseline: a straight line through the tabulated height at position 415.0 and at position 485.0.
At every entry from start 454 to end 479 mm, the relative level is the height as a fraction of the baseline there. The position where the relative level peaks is 455.0 mm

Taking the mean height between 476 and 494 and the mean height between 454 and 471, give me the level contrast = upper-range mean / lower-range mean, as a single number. 1.02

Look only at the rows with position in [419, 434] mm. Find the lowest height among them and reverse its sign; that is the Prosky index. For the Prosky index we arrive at -316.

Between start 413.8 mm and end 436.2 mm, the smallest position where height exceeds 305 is 415.0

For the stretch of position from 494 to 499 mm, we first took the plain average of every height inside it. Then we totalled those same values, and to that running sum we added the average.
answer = 909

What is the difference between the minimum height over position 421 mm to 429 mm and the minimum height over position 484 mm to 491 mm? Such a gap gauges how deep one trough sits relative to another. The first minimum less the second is 22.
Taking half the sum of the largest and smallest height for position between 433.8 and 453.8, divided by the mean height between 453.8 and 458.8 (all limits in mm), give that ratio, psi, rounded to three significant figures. 1.03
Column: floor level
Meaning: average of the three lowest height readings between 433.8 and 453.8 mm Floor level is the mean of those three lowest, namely 309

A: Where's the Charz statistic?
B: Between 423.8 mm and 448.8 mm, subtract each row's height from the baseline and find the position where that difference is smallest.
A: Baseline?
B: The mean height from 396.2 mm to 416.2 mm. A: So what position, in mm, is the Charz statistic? 425.0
